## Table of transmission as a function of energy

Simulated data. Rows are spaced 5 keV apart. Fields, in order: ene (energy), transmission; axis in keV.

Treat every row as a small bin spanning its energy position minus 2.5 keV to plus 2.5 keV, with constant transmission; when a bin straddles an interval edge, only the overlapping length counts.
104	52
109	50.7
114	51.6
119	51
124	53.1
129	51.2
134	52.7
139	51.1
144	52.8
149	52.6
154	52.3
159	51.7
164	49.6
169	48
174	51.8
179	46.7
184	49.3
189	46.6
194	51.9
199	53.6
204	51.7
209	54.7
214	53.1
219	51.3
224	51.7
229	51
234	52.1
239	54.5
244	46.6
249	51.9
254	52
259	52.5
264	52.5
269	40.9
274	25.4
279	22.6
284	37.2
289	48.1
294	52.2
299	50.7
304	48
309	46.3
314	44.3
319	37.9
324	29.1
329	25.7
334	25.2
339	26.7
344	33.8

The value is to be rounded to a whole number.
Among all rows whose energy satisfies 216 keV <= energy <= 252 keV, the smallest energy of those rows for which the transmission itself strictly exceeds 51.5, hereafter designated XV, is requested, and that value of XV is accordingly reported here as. 224 keV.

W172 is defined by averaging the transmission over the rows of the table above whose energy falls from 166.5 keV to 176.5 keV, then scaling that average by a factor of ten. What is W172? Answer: 499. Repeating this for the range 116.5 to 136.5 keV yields 520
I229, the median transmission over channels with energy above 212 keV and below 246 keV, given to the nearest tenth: 51.7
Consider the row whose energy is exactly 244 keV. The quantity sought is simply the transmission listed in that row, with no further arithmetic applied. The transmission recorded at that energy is 46.6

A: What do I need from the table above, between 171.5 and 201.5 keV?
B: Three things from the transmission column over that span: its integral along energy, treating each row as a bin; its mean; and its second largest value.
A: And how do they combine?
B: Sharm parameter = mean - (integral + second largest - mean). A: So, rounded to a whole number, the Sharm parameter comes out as -1451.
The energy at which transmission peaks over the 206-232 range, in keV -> 209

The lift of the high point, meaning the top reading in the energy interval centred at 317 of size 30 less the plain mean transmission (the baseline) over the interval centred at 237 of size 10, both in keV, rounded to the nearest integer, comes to -5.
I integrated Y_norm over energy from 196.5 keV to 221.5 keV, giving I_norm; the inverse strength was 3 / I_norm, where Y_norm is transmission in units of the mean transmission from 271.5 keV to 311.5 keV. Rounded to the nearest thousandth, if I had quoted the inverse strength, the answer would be 0.094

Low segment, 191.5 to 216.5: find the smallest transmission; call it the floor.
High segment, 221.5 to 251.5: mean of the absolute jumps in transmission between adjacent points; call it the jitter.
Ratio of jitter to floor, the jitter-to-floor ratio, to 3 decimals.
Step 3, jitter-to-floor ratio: 0.067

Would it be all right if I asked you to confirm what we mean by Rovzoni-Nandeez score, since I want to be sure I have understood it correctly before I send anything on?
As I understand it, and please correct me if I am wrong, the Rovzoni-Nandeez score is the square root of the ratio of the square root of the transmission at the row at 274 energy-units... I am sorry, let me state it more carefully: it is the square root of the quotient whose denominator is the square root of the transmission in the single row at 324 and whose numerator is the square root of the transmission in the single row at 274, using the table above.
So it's 0.97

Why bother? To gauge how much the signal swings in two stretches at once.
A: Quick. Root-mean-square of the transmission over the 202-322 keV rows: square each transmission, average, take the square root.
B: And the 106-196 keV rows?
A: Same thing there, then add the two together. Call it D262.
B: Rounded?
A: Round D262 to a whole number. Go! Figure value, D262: 99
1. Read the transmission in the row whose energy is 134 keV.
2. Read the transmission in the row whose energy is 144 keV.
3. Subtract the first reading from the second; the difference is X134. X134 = 0.1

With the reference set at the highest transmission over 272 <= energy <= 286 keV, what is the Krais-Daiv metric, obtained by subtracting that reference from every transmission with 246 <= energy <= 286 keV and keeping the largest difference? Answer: 15.3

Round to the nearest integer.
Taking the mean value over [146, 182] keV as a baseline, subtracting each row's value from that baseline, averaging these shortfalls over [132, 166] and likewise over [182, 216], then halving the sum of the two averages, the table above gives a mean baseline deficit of -1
